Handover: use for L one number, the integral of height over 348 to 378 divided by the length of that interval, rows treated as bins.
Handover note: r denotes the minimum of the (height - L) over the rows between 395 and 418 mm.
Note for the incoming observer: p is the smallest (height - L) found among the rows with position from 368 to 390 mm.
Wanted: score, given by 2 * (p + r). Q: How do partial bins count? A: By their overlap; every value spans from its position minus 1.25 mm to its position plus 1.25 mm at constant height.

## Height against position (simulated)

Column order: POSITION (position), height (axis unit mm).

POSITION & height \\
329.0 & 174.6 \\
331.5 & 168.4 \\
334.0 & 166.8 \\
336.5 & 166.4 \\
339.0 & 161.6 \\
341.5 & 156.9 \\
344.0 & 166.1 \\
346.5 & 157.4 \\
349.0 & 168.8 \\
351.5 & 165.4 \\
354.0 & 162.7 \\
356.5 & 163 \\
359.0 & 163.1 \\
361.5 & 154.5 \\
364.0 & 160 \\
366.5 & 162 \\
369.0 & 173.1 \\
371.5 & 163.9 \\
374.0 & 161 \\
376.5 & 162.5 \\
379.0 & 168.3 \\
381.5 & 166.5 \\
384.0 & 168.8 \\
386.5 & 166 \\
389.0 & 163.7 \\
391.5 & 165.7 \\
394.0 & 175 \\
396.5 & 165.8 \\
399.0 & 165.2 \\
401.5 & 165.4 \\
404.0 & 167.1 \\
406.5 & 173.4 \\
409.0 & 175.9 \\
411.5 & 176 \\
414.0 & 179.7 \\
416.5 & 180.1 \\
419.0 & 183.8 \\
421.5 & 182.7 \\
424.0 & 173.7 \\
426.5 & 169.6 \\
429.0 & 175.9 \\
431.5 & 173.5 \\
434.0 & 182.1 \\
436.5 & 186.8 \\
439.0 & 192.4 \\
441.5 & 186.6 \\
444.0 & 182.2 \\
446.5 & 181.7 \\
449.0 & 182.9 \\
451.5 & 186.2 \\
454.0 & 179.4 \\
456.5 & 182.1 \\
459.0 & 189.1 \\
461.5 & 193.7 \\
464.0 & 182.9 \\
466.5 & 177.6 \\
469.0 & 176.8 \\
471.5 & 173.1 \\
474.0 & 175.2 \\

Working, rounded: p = -2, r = 2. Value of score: -1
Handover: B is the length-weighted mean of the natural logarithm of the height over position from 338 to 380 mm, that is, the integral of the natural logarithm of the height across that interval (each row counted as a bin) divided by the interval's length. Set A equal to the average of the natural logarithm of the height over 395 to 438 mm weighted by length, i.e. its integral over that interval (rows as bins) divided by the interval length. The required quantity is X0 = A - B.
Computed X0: 0.07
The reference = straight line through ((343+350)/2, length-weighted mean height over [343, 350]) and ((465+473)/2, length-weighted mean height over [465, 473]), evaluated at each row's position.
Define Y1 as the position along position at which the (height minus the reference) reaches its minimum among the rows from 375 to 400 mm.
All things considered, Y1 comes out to 389.0 mm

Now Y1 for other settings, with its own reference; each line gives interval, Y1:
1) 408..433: 426.5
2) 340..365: 361.5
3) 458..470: 469.0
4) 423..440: 426.5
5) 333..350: 341.5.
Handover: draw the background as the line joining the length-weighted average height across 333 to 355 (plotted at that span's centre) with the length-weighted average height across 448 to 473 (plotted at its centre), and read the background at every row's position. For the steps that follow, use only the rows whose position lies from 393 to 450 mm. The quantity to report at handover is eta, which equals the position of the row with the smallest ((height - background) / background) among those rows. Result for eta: 401.5 mm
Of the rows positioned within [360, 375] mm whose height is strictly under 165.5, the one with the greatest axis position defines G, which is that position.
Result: 374.0 mm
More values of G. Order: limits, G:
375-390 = 389.0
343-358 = 356.5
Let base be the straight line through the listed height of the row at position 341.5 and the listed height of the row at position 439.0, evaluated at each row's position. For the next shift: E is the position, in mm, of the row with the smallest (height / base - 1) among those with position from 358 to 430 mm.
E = 426.5 mm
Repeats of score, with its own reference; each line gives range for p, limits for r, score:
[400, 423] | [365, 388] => -1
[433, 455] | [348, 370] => 14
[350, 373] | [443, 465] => 14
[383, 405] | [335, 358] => -12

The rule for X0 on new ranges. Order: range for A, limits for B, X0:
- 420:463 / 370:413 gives 0.08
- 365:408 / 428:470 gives -0.09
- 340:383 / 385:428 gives -0.05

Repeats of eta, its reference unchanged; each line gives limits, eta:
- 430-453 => 431.5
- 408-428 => 426.5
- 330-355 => 346.5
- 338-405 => 361.5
